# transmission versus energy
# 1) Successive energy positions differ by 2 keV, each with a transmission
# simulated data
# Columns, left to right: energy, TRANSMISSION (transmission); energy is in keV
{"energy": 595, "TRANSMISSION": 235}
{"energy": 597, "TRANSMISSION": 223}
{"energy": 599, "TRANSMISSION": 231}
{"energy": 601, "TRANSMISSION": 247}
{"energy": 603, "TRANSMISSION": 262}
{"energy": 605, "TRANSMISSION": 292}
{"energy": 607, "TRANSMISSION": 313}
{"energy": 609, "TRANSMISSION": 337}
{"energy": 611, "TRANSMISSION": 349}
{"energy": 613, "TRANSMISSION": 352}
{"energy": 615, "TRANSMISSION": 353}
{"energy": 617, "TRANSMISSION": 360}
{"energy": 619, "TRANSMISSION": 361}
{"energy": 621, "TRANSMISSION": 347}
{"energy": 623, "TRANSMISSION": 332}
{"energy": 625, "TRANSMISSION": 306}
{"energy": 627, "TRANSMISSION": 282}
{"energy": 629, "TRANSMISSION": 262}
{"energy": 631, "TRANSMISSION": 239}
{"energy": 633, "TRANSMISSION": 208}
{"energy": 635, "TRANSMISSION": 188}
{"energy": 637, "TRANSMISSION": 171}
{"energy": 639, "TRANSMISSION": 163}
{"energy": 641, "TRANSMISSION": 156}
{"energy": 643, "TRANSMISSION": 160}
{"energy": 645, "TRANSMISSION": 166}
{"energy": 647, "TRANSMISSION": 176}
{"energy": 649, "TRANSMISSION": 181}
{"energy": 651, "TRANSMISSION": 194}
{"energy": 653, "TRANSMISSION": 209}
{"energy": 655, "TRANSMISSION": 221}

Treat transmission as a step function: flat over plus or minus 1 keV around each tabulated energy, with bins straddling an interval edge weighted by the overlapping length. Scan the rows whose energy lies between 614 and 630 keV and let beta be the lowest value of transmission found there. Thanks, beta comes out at 262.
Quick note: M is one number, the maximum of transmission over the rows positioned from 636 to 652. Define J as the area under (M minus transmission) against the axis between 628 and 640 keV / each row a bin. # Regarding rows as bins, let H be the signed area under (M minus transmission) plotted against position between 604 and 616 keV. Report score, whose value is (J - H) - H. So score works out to 3194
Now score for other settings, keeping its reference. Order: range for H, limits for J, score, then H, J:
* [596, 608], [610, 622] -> -300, -808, -1916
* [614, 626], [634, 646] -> 3900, -1790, 320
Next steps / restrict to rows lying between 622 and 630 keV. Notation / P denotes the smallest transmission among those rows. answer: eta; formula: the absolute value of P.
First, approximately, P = 262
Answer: 262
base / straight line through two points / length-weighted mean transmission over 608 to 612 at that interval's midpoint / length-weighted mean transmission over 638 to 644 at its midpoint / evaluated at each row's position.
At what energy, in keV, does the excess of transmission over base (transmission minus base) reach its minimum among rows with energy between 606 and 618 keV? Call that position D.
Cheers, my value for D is 607 keV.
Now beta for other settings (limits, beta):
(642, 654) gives 160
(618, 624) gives 332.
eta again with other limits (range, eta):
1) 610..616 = 349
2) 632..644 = 156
